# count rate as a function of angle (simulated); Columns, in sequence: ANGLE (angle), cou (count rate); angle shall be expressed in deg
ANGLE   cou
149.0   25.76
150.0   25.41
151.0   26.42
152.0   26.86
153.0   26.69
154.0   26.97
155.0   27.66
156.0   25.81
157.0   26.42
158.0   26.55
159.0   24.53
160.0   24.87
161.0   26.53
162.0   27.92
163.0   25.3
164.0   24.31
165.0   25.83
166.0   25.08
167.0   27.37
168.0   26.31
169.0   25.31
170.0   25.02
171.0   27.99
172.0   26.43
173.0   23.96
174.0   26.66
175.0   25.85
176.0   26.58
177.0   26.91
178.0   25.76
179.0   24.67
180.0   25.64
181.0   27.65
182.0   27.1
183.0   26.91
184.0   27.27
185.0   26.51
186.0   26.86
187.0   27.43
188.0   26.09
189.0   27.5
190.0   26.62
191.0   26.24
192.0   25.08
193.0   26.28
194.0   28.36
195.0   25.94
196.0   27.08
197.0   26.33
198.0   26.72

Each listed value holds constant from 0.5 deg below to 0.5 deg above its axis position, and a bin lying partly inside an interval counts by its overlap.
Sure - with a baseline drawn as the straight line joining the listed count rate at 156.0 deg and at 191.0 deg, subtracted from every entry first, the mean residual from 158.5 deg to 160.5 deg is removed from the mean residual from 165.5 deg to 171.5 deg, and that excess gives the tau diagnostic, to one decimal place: 1.4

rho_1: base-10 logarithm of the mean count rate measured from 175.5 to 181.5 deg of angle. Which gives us 1.42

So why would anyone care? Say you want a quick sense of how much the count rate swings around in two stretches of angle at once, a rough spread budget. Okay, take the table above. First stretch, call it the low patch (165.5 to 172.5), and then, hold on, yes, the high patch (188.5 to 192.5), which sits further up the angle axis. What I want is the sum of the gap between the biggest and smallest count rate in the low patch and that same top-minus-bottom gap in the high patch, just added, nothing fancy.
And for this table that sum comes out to 5.4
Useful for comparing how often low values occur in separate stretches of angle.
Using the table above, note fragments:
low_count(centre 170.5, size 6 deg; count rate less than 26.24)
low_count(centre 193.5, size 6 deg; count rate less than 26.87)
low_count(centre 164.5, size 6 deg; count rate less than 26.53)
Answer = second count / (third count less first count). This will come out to 4.0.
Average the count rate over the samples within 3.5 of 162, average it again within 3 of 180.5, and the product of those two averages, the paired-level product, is 673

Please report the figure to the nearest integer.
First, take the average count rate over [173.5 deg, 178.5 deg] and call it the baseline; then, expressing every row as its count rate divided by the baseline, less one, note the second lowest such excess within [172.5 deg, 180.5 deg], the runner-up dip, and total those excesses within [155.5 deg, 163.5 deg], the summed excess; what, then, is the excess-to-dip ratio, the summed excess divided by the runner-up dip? 2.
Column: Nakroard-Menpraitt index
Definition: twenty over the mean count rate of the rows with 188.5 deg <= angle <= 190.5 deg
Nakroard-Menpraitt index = 0.739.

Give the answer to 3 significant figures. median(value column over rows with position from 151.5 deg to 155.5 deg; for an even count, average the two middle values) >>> 26.9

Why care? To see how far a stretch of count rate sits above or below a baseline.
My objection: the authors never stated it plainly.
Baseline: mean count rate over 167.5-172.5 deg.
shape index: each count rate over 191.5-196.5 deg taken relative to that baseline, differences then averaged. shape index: 0.34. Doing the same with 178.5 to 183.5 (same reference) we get 0.18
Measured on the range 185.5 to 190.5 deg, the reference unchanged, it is 0.69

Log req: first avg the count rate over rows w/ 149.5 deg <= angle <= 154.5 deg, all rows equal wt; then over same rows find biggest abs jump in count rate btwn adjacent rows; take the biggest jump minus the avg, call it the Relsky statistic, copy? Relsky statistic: -25.5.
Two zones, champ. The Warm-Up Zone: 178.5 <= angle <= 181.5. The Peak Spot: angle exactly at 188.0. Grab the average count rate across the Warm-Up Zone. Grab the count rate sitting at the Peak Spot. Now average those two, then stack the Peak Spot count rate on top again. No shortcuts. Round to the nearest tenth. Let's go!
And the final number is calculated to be 52.1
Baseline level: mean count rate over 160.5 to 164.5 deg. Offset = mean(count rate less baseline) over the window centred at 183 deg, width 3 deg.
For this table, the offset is 1.08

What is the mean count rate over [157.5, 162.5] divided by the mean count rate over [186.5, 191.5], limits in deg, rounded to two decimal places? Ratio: 0.97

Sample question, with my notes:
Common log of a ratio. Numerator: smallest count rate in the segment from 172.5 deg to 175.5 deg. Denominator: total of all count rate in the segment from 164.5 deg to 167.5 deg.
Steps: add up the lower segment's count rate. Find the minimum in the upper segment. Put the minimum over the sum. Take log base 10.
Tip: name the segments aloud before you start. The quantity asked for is -0.514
